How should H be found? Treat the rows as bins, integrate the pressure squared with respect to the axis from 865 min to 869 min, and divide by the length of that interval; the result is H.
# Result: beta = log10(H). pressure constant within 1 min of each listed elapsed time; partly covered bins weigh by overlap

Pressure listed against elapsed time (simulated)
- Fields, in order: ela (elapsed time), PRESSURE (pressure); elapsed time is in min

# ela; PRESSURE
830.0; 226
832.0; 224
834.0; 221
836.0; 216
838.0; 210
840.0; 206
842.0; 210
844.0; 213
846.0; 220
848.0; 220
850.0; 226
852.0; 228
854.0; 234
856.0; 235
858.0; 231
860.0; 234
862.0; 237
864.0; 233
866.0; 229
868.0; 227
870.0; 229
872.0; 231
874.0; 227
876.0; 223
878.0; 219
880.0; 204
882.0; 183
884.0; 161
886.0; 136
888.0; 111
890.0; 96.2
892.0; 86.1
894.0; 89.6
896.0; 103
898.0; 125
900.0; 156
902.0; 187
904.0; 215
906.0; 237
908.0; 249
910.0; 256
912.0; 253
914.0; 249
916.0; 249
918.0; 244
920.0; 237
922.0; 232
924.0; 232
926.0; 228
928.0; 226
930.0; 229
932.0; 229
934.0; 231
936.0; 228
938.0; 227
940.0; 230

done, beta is 4.72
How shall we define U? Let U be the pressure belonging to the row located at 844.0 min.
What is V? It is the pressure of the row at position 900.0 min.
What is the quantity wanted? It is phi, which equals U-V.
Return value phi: 57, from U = 213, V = 156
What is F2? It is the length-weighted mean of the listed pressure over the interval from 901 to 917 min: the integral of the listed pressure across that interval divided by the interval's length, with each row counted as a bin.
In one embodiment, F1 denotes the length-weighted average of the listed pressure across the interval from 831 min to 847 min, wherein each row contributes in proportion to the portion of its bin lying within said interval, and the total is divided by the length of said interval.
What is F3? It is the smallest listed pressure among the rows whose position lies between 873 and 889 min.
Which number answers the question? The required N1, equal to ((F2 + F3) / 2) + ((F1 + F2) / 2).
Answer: 400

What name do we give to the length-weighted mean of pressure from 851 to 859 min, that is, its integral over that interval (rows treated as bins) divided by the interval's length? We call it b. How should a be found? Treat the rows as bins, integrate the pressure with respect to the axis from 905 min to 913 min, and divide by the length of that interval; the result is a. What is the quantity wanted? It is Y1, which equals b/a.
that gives 0.93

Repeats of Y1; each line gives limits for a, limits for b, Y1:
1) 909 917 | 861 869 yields 0.92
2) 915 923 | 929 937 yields 0.95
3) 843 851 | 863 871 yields 1.04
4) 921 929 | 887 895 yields 0.42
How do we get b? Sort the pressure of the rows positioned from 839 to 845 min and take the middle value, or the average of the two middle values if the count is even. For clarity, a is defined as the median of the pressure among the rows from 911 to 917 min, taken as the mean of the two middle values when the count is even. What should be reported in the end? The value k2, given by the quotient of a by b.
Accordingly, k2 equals 1.2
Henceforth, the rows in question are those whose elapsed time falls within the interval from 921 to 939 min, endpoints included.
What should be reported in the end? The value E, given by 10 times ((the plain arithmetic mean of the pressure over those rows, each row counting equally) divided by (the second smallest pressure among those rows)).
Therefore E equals 10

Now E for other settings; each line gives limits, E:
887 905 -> 14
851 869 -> 10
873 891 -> 16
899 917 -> 12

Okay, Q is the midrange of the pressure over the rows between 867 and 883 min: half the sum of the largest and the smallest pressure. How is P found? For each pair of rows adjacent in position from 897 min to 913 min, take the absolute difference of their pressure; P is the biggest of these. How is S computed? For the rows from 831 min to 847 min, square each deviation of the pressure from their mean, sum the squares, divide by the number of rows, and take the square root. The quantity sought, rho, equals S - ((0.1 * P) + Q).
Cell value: -204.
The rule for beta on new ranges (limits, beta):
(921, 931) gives 4.72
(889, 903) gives 4.20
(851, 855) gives 4.73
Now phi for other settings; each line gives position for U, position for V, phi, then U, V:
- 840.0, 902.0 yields 19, 206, 187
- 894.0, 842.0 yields -120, 89.6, 210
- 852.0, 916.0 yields -21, 228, 249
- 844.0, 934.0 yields -18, 213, 231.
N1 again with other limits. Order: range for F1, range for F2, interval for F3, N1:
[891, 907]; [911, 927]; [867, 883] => 407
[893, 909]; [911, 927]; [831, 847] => 429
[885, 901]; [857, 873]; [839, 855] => 391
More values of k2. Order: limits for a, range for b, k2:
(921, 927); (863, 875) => 1.0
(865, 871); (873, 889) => 1.2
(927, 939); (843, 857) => 1.0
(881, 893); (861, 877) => 0.5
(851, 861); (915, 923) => 1.0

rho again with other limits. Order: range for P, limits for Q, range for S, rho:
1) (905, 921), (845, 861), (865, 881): -220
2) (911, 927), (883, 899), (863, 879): -120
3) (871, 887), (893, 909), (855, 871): -169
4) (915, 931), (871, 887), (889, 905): -139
